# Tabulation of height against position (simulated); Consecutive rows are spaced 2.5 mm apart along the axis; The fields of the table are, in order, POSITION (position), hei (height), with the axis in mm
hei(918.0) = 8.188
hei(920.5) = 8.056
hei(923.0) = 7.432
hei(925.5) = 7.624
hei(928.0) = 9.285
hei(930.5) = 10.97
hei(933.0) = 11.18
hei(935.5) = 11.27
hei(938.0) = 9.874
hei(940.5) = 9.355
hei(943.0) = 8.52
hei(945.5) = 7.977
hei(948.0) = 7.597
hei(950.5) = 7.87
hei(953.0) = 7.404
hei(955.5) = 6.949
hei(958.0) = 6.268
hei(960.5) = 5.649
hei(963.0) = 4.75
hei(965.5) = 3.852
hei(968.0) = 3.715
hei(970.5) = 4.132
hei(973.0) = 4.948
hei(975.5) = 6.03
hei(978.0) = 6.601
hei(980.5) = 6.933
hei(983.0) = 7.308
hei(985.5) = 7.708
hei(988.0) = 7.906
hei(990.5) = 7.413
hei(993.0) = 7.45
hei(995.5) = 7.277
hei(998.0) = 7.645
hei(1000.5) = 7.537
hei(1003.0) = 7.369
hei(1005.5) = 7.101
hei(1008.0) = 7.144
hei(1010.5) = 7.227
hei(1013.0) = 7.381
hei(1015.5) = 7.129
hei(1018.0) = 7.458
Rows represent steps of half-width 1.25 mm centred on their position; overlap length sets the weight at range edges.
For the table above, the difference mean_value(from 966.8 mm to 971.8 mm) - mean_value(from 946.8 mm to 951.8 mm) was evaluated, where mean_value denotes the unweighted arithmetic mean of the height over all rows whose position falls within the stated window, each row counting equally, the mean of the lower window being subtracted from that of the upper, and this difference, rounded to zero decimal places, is -4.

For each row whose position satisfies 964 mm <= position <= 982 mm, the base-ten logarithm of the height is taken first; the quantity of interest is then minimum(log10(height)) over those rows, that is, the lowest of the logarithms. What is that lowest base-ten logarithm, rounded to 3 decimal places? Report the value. 0.570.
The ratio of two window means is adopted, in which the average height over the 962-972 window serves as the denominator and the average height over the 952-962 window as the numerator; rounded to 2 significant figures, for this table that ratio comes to 1.6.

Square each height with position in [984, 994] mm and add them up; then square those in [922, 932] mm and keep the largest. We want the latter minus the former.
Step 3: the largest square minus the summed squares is -112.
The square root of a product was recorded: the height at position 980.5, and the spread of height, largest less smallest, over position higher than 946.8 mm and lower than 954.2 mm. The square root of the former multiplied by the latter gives 1.8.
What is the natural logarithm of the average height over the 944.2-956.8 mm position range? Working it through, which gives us 2.02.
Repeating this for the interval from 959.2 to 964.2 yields 1.65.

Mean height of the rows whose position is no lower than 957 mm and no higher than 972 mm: 4.7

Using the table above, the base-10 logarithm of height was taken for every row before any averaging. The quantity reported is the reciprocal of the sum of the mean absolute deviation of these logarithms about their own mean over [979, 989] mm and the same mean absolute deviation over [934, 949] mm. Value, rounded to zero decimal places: 14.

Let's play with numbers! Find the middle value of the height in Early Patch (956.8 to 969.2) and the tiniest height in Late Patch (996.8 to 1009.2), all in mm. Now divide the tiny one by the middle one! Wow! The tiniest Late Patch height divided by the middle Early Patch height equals 1.5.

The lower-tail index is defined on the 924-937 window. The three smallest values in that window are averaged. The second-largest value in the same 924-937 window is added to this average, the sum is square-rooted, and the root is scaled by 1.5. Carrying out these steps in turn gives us 6.8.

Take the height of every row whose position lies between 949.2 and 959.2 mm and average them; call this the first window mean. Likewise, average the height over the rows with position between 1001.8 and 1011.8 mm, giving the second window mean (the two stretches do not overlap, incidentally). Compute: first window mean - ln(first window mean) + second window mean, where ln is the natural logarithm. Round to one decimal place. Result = 12.4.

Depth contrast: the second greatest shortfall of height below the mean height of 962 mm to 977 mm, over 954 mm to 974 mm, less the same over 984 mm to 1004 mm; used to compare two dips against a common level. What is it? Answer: 4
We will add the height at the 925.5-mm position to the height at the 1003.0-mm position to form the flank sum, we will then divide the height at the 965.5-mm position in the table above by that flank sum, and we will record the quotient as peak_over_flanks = 0.26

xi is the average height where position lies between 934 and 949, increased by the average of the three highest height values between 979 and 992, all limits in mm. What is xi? 16.8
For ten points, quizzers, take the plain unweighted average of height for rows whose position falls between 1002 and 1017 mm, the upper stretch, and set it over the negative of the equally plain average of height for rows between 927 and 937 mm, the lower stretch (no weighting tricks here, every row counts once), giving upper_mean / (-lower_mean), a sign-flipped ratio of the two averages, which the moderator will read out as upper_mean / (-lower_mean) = -0.68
